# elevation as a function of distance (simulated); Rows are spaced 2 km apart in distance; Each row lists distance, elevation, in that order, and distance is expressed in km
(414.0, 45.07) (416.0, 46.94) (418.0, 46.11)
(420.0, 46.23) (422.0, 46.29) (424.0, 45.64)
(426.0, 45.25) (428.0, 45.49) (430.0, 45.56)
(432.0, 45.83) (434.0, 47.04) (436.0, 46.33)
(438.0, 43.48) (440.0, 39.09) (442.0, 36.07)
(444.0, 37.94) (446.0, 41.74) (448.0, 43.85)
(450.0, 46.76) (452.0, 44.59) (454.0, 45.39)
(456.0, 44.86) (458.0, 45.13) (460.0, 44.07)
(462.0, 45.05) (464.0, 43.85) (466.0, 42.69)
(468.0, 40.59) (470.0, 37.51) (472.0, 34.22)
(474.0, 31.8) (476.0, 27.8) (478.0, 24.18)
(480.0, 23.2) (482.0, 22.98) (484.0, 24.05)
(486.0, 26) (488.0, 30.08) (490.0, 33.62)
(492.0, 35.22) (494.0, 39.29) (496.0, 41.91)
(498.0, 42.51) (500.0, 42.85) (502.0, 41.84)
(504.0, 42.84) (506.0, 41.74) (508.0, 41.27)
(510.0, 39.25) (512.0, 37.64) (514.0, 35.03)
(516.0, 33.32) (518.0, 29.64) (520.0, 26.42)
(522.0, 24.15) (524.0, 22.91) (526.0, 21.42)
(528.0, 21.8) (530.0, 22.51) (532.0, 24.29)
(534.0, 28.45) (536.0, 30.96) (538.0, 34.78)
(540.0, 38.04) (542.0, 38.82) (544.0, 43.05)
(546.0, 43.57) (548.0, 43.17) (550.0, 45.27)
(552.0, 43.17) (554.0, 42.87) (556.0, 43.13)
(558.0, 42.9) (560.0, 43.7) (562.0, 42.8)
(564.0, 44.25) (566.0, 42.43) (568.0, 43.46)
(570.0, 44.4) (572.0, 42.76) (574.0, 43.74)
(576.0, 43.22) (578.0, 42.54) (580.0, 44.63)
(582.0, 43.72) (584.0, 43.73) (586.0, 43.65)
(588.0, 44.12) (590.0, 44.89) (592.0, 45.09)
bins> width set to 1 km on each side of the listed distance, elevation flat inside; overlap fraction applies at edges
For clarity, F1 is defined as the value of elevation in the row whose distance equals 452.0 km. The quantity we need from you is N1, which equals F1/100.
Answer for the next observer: 0.45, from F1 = 44.59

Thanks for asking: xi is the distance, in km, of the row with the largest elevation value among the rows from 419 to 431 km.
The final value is 422.0 km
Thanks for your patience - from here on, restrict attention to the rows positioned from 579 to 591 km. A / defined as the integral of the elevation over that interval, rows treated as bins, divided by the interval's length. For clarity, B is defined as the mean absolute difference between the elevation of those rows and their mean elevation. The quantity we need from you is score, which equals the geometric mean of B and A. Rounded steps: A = 44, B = 0.4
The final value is 4.3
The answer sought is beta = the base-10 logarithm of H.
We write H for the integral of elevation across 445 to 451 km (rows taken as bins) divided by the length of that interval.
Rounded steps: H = 44.1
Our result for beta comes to 1.64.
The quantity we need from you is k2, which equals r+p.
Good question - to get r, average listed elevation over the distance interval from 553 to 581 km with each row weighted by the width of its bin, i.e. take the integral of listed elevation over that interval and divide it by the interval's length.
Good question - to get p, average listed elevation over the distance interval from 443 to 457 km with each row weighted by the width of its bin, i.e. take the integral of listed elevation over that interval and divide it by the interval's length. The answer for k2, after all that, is 87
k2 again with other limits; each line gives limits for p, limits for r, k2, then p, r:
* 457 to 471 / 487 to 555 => 78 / 43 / 35.4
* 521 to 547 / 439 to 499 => 68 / 30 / 37.2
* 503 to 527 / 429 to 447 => 76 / 33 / 42.6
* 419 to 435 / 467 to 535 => 78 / 46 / 32.1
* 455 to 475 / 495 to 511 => 83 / 41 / 41.8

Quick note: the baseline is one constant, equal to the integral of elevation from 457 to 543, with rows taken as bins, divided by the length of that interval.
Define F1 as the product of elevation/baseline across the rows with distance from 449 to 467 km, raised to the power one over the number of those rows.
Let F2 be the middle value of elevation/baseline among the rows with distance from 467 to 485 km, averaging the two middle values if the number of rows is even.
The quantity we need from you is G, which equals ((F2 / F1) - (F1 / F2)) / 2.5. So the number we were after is -0.4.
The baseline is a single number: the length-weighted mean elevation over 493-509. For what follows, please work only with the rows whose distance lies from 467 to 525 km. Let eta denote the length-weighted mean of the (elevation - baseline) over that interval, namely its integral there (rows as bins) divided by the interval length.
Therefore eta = -8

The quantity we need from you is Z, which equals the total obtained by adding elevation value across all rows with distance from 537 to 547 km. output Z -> 198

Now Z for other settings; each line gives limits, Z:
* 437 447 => 198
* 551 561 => 216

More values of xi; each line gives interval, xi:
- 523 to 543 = 542.0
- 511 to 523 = 512.0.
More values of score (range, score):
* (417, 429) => 4.1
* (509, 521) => 11.2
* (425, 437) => 4.8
